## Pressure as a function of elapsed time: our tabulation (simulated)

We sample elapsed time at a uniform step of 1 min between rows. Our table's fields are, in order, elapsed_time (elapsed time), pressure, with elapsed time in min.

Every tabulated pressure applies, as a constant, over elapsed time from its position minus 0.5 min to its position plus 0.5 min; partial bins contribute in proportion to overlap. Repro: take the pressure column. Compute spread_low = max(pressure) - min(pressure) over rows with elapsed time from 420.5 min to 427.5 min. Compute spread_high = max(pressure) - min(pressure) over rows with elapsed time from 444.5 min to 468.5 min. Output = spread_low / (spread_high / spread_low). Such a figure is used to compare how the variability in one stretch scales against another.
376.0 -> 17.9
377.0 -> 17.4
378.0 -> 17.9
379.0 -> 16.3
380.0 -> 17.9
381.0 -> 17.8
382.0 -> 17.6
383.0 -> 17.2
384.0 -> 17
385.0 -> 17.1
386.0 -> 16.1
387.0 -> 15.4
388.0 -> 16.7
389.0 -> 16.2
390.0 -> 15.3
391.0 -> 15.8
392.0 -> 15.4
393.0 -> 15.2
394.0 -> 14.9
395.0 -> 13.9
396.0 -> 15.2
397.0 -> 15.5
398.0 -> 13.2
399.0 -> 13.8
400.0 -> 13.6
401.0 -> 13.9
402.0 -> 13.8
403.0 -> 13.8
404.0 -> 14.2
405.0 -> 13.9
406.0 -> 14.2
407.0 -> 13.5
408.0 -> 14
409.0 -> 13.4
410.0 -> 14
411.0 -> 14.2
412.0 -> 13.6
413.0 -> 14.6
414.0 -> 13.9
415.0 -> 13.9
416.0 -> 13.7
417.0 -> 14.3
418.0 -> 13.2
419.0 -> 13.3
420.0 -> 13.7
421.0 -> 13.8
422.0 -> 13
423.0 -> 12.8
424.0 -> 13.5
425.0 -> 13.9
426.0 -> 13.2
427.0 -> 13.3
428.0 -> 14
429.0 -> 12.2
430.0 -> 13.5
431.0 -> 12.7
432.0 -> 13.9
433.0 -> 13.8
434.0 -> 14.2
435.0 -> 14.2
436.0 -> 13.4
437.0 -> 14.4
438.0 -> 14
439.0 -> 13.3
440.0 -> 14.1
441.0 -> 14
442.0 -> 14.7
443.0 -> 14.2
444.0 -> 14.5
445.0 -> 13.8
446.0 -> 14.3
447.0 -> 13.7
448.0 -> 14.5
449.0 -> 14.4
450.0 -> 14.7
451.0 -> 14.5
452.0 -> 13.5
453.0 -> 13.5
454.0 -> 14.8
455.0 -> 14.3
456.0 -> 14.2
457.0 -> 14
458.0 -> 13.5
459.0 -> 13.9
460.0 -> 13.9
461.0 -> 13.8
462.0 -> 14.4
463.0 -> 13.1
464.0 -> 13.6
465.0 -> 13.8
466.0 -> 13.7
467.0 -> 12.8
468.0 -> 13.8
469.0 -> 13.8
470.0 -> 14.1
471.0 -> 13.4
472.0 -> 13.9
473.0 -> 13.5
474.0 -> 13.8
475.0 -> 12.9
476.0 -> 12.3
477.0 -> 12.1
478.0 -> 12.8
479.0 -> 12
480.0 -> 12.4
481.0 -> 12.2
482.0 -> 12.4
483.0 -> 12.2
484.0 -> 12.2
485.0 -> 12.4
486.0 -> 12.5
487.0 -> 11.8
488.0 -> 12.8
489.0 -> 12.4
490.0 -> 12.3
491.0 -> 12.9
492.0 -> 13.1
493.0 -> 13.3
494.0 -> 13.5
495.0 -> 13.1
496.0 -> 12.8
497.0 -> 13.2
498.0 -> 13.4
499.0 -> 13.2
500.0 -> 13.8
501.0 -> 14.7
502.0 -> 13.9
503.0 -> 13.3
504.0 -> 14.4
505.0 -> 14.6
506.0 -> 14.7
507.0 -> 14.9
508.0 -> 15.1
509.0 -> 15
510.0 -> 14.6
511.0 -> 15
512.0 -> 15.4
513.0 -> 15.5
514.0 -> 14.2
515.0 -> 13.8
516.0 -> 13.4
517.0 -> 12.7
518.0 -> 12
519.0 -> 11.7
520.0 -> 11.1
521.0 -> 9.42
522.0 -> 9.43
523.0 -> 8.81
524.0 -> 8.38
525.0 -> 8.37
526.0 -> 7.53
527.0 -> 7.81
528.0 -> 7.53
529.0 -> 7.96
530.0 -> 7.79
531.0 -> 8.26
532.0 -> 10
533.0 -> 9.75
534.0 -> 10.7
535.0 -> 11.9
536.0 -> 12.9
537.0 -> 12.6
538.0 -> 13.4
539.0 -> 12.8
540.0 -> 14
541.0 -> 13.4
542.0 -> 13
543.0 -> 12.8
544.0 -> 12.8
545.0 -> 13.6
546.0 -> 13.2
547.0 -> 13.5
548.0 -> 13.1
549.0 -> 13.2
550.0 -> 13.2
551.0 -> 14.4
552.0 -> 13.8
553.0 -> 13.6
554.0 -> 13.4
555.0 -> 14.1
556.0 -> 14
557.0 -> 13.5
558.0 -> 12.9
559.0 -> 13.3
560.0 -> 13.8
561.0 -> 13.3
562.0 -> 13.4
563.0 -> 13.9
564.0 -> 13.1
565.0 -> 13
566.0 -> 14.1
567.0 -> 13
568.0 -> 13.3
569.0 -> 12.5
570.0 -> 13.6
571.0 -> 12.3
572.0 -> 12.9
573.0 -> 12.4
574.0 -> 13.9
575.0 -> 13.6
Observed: 0.6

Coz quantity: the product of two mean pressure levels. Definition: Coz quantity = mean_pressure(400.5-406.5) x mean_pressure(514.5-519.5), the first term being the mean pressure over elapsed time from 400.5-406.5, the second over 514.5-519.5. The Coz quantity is 178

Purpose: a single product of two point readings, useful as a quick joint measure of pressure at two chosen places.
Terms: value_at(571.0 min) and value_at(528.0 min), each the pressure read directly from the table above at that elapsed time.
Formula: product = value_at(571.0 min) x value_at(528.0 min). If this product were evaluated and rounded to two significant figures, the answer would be 93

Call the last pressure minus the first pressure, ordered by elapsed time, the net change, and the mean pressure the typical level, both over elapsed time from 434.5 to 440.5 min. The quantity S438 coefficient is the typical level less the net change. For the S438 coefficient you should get 14.0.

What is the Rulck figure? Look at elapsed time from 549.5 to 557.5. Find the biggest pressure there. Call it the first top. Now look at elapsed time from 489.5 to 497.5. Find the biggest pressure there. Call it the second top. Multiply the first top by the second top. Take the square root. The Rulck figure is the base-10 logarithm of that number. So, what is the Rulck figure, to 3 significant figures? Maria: 1.14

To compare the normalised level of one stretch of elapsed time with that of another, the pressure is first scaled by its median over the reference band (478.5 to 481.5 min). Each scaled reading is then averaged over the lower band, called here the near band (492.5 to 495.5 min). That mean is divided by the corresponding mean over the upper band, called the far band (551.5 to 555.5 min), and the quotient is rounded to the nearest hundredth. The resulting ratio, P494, 0.97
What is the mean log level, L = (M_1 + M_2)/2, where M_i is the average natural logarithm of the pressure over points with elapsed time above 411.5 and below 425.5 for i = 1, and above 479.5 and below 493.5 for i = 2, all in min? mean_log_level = 2.57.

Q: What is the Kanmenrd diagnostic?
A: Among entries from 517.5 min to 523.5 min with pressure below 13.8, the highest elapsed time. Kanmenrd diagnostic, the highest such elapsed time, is 523.0 min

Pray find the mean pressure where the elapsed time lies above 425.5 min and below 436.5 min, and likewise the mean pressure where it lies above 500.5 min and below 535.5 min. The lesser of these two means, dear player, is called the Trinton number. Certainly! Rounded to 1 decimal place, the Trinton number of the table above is 11.8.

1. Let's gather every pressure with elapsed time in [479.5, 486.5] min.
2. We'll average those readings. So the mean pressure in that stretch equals 12.3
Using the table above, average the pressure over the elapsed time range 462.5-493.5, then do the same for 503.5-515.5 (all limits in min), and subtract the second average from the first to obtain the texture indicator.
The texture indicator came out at -2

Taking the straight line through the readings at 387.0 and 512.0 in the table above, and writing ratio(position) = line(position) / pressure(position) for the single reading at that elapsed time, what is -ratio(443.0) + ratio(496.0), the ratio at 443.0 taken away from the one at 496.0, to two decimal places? 0.12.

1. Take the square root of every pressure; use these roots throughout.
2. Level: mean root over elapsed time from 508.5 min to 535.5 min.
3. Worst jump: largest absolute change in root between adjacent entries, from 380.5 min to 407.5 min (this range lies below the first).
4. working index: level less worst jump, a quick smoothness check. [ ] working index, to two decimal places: 2.99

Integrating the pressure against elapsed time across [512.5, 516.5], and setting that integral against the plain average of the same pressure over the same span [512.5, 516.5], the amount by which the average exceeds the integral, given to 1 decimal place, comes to -42.7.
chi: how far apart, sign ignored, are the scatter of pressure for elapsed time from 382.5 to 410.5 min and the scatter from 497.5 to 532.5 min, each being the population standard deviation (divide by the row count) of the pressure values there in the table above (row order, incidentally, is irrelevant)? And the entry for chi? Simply 1.6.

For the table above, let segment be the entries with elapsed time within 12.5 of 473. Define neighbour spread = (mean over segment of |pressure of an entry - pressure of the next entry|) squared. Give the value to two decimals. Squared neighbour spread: 0.22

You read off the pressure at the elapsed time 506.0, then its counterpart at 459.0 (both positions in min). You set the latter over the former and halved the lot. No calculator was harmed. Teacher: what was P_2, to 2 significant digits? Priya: 0.47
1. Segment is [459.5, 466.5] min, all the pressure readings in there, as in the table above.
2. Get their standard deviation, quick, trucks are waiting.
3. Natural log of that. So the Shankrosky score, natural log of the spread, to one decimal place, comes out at -1.0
